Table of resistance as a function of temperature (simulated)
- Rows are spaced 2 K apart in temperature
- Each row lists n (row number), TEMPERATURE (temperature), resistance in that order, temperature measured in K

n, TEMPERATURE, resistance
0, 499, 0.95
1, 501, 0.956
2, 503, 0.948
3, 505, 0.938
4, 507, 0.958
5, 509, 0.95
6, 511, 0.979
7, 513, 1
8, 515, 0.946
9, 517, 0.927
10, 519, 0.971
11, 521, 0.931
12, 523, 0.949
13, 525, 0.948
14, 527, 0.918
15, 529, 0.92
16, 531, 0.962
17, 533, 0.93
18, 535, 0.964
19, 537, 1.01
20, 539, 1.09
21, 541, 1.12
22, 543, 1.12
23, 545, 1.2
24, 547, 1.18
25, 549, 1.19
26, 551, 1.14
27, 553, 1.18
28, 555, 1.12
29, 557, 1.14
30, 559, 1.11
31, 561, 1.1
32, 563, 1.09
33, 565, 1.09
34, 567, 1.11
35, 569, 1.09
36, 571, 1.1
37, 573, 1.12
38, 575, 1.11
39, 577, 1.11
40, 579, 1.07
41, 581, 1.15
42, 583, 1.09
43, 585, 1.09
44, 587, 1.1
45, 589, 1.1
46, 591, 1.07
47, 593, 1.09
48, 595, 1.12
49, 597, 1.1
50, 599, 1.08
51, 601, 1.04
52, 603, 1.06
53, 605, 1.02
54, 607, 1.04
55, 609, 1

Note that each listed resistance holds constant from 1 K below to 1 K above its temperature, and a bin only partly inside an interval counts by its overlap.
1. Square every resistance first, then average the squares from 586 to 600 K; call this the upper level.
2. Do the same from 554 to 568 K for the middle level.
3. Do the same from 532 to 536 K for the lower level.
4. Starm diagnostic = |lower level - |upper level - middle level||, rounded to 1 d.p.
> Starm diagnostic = 0.9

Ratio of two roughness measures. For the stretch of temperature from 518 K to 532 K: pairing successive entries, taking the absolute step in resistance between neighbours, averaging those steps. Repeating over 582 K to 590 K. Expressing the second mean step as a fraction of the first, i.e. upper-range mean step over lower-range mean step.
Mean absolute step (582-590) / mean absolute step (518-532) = 0.15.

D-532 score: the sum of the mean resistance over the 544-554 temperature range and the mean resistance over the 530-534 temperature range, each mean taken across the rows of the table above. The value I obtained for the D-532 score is 2.12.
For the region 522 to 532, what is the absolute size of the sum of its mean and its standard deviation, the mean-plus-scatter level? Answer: 0.96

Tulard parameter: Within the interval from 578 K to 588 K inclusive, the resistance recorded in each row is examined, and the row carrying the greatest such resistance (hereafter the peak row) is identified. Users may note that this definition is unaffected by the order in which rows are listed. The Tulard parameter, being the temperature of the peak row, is 581 K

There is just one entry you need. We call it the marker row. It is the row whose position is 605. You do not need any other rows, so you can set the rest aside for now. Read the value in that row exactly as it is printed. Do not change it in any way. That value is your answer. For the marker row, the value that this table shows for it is 1.02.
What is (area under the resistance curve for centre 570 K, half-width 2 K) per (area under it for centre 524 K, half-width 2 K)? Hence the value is 1.15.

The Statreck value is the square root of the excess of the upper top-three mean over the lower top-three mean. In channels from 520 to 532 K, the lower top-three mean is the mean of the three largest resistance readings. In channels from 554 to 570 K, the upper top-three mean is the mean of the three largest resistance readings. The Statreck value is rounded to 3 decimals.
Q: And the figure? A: 0.413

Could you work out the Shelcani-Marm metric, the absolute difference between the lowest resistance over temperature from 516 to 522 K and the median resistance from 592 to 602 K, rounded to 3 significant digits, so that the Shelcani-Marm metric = 0.163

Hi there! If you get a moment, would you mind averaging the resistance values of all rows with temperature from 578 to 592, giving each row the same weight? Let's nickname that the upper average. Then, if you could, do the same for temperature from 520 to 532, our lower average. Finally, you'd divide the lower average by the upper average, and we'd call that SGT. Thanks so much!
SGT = 0.86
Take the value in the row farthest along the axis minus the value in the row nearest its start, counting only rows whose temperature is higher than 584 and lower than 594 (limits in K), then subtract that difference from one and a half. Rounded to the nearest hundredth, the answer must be 1.50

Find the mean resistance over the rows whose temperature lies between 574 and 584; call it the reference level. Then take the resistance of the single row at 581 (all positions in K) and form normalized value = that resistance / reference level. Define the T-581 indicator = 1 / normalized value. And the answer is 0.96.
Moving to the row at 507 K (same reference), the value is 1.15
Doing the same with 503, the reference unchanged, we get 1.17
